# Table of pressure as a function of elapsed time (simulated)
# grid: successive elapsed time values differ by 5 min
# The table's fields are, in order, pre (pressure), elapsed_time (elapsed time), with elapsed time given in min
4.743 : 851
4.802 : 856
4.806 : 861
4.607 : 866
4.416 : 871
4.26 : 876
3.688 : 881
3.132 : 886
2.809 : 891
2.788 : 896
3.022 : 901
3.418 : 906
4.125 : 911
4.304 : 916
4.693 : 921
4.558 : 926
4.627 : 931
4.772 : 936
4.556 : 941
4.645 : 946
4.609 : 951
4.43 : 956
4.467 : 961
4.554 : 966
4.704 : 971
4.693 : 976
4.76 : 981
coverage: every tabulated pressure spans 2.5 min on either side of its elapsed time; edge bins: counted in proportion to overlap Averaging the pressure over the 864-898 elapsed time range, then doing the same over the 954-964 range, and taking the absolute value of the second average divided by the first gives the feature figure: 1.21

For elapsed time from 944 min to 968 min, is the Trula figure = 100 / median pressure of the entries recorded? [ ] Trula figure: 22.0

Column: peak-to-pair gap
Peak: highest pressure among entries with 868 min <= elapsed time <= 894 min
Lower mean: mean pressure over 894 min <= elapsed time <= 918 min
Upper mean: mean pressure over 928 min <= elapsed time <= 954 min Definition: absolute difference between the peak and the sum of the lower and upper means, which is 3.8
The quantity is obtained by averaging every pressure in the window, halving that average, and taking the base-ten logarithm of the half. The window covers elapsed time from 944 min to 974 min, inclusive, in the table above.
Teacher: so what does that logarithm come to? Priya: 0.359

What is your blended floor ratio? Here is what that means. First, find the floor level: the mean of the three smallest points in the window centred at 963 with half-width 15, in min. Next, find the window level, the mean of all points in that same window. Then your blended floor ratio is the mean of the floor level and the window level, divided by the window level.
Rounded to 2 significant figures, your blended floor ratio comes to 0.99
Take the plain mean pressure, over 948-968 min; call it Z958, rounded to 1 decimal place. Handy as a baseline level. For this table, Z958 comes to 4.5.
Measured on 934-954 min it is 4.6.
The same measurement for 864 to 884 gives 4.2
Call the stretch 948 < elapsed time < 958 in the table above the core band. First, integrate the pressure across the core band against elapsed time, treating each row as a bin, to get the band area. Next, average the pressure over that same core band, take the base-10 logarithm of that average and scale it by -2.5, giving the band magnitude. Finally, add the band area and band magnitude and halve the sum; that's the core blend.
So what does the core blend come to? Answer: 22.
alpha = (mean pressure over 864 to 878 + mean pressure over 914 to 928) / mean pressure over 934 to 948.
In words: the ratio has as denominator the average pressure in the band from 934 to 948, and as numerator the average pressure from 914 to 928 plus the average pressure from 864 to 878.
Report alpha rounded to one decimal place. 1.9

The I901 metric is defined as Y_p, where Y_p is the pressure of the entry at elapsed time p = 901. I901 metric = 3.022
